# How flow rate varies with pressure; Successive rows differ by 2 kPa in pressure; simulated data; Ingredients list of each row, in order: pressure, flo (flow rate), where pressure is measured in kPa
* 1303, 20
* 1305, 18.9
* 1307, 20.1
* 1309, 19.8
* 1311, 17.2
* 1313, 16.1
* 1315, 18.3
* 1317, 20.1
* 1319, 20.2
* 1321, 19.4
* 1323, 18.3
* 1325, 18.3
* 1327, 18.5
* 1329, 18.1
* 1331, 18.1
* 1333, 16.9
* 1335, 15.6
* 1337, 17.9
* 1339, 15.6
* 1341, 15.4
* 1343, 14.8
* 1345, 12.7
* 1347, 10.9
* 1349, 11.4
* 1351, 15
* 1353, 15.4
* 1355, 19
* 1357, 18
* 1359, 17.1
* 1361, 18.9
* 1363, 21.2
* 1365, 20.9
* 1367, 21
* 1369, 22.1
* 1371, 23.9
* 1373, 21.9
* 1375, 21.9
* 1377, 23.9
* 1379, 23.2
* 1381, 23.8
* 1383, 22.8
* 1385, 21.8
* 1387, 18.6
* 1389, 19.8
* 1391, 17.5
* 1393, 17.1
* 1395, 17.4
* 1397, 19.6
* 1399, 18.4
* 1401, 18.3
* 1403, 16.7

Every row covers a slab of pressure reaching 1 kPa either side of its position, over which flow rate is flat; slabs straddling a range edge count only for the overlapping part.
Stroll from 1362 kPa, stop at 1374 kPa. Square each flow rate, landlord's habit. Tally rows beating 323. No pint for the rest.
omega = 6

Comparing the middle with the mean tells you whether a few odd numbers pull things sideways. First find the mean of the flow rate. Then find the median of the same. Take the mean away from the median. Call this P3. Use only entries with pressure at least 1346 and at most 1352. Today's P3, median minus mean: -1.0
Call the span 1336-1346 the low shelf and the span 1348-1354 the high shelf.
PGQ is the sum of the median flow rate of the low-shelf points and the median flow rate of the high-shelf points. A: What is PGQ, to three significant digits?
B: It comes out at 30.4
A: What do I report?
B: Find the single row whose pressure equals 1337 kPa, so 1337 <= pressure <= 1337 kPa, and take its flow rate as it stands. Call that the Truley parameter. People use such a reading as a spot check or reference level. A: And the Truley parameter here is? 17.9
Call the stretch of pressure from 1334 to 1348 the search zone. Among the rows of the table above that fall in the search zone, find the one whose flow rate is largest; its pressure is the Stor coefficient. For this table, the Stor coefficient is 1337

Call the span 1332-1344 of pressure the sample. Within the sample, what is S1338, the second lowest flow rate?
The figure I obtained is 15.4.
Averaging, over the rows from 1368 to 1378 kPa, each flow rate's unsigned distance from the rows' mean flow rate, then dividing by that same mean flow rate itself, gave 0.04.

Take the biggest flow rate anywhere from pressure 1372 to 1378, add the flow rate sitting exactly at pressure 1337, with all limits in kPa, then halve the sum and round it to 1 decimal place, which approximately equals 20.9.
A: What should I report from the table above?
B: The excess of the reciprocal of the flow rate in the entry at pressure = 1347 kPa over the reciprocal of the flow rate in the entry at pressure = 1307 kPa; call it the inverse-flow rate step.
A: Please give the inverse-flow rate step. 0.042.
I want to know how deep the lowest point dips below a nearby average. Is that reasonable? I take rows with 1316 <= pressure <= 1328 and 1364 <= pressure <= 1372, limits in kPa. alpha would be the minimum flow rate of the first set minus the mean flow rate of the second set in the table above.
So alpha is -4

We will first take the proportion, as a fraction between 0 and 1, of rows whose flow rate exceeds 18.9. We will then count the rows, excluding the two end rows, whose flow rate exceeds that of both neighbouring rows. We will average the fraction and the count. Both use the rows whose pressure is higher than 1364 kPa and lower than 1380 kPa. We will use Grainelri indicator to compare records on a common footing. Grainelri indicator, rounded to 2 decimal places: 1.50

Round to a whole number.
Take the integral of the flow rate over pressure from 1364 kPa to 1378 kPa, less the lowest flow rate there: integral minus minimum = 290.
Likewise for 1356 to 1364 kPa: 133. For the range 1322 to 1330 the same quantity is 128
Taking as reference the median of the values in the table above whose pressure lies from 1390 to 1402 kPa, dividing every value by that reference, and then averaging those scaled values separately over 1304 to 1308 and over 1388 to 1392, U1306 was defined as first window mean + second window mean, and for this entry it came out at 2.1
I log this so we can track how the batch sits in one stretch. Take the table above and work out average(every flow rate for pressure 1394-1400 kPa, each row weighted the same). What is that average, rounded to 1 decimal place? 18.5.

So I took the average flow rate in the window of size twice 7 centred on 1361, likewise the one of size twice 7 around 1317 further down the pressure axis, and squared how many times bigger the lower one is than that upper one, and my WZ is 0.91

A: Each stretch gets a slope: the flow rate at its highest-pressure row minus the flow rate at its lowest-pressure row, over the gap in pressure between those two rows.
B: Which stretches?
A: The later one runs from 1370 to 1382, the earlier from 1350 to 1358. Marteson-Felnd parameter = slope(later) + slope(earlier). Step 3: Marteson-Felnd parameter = 0.49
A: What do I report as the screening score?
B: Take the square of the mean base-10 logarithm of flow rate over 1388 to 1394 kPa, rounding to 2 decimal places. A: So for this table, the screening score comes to 1.58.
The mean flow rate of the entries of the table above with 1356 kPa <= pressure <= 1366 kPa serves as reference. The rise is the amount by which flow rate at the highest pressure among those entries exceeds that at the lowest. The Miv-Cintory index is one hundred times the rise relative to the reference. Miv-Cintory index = 15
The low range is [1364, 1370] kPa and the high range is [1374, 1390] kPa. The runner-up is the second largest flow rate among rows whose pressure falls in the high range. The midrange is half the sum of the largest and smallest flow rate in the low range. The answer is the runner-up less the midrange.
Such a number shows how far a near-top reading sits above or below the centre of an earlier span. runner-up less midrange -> 2.3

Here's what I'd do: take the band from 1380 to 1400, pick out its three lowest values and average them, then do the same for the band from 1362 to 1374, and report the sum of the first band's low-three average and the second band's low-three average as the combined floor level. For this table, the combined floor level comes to 38.4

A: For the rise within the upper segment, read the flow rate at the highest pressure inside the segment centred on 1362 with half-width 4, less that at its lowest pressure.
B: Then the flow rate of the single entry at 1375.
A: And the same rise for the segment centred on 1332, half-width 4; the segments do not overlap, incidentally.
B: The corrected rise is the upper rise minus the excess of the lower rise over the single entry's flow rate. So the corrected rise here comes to 28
